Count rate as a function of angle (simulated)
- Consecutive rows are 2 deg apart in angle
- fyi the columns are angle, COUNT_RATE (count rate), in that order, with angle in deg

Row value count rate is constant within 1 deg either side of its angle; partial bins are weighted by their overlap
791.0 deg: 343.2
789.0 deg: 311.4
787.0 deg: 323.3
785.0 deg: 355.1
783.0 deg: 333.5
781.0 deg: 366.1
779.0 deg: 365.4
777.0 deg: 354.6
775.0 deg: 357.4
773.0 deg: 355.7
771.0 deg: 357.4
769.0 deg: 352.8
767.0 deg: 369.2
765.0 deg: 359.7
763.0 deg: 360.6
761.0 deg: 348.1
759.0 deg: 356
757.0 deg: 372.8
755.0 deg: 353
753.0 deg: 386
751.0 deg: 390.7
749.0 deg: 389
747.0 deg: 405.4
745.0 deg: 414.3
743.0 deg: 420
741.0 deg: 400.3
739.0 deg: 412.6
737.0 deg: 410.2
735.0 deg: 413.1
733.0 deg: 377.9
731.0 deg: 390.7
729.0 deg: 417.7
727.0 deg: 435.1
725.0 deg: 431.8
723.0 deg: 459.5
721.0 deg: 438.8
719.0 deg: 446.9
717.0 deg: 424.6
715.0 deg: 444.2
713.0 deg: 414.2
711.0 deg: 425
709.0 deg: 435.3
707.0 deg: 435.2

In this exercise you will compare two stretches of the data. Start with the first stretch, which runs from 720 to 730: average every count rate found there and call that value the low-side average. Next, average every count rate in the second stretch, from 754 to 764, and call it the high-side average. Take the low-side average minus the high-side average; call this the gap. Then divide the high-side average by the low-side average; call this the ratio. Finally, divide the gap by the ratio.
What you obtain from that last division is 96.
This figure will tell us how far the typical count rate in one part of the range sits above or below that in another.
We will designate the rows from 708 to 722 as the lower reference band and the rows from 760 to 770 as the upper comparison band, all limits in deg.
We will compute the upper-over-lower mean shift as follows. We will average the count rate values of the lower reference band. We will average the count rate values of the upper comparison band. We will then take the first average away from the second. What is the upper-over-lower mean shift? -75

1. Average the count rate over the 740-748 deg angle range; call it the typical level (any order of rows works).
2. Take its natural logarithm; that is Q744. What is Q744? 6.02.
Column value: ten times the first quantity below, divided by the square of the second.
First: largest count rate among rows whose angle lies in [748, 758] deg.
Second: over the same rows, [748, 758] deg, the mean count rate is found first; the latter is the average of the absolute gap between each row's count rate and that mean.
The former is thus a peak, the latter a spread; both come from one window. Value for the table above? 26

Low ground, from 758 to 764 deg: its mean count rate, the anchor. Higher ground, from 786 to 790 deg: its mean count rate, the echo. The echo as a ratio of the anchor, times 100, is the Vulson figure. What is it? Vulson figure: 89.4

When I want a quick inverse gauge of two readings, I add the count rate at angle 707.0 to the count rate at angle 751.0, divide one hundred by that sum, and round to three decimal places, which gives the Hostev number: 0.121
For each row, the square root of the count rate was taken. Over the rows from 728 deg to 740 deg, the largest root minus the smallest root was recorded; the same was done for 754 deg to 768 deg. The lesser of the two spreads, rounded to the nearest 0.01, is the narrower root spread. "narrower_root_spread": 0.65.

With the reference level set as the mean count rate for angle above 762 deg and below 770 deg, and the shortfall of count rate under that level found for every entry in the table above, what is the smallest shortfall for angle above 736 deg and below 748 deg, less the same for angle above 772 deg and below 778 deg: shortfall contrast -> -63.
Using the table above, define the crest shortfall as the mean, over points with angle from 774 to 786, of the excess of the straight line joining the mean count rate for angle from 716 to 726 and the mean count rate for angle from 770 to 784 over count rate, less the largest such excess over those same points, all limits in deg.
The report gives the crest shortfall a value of -17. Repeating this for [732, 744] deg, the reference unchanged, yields -35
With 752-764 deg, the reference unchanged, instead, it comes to -14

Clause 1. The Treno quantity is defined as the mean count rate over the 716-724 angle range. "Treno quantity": 442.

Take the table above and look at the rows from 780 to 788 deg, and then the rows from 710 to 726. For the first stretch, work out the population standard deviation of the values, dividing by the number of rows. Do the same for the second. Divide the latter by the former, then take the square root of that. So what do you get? 0.9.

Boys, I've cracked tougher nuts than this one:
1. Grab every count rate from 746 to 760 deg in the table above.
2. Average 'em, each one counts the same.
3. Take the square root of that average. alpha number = 19.5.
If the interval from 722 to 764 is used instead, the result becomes 19.9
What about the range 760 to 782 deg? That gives 18.9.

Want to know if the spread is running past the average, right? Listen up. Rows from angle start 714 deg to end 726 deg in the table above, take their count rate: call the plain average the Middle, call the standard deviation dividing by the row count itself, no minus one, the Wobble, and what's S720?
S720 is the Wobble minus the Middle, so -430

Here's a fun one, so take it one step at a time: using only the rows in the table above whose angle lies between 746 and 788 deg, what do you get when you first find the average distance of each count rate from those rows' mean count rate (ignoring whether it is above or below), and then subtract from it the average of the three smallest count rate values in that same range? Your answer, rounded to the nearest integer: -321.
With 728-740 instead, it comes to -380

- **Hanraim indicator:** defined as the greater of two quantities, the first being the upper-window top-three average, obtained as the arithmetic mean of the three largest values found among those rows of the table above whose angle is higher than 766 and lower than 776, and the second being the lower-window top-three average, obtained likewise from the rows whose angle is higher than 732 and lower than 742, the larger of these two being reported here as 412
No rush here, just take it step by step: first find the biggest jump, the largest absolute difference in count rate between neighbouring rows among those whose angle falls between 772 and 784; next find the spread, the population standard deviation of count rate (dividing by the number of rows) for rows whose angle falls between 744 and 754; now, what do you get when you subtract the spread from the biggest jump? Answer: 22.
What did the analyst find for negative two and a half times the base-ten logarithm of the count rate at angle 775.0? -6.38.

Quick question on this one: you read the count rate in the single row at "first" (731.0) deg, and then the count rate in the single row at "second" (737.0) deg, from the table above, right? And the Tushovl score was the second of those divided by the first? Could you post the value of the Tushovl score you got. 1.05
